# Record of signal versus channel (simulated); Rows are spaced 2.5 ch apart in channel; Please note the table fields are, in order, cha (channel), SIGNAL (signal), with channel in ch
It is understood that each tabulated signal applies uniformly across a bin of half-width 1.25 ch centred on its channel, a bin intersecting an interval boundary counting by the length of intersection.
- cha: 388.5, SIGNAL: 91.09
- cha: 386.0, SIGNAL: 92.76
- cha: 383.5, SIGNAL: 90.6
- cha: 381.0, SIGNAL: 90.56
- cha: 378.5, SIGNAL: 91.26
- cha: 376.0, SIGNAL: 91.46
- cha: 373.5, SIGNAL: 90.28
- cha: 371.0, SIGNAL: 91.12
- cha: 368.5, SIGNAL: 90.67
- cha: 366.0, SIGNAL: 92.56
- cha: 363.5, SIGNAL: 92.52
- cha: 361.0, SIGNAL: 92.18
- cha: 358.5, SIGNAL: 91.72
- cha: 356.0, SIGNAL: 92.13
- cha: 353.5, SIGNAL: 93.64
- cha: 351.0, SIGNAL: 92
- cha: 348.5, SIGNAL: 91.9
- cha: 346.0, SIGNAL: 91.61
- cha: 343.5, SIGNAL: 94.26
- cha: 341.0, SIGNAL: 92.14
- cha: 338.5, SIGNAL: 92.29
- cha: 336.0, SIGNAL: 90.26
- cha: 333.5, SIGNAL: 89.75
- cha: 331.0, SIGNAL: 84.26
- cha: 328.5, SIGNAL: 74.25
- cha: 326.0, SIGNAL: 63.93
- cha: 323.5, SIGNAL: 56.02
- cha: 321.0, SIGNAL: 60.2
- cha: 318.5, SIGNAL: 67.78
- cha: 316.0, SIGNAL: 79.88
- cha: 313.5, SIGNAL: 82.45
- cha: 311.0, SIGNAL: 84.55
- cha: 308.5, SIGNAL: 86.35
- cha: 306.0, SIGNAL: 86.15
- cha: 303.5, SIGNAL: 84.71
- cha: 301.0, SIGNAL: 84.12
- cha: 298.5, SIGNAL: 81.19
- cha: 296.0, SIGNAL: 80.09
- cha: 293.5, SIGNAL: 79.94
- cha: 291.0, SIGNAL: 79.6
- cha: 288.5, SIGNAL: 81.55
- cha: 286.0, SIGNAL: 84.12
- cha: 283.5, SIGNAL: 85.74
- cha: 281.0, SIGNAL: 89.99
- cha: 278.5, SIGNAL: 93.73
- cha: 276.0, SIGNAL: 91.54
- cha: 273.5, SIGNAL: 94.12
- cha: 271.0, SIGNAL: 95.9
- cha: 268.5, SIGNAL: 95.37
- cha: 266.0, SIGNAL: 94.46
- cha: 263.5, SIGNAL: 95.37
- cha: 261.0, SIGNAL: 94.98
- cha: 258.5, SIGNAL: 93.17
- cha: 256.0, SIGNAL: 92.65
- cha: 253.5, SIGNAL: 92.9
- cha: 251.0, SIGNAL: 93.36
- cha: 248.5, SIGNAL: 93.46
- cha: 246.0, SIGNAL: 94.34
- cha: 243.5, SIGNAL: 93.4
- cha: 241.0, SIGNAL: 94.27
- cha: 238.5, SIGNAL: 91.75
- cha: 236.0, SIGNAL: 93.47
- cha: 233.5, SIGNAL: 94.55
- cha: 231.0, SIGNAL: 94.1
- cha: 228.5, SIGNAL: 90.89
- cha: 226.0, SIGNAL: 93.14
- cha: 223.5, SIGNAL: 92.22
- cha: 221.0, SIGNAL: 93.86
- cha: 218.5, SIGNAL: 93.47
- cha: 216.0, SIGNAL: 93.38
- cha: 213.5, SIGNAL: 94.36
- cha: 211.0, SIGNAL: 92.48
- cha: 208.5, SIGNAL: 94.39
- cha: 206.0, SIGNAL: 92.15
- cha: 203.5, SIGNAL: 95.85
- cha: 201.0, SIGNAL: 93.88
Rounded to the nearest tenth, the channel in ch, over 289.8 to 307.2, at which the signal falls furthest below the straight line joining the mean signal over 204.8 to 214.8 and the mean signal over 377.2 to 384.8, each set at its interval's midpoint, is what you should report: 291.0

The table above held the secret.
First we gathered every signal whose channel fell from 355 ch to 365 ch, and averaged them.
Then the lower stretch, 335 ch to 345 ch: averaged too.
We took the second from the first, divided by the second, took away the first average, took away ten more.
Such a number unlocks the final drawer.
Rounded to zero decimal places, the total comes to -102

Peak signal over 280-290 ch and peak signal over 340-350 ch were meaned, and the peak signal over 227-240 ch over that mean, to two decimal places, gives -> 1.03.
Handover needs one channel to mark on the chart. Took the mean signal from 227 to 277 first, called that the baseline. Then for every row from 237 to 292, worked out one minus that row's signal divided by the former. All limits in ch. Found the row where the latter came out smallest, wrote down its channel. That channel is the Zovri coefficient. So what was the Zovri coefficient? 271.0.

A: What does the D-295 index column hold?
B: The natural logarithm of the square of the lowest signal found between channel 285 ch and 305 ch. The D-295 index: 8.75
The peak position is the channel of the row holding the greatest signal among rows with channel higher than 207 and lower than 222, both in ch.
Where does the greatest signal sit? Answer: 208.5 ch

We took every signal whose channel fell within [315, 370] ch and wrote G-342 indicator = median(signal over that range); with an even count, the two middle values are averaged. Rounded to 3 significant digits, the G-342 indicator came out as 91.7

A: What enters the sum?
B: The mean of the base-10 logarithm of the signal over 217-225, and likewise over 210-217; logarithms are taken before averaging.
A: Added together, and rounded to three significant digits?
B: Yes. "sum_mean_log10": 3.94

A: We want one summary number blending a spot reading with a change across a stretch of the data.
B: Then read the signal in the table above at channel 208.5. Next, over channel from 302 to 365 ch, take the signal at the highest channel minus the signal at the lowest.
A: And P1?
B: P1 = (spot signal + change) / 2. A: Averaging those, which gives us 51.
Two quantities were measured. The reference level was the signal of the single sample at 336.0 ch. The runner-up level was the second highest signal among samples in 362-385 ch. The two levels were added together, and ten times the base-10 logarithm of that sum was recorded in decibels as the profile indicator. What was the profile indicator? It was 22.62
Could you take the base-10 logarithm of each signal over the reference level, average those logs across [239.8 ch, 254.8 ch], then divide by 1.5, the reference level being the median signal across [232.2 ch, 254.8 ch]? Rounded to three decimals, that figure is 0.000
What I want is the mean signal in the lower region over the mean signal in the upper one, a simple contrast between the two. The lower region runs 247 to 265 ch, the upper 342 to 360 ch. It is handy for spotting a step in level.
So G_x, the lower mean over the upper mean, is 1.01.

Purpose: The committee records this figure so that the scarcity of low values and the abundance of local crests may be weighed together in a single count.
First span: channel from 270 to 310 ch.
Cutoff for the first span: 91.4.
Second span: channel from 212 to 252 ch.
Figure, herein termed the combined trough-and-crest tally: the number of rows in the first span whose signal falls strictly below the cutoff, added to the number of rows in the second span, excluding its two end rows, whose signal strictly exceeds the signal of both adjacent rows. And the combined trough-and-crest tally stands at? 17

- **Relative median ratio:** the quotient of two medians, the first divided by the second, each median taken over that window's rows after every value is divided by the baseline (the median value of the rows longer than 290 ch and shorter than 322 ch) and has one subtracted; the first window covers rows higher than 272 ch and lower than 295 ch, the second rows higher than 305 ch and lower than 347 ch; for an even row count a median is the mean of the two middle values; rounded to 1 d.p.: 1.4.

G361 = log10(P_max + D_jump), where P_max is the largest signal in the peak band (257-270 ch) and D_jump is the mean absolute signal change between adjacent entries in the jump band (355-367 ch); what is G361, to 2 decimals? 1.98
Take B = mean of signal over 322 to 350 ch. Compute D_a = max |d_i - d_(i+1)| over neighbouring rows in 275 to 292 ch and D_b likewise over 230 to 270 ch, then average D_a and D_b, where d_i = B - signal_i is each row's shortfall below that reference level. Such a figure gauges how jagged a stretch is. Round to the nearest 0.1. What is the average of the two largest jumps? 3.4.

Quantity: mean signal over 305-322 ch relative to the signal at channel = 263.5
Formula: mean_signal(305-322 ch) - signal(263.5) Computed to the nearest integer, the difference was -17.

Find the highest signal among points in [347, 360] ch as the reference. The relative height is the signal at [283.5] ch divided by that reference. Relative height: 0.92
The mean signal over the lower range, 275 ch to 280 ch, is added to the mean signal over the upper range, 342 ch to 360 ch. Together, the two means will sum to 185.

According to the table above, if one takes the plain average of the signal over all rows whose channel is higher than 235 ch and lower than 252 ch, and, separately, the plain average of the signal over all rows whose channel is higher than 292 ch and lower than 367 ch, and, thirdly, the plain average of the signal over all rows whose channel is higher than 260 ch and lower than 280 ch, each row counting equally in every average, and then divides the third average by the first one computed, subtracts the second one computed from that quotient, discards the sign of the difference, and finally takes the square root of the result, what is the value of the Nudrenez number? 9.12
